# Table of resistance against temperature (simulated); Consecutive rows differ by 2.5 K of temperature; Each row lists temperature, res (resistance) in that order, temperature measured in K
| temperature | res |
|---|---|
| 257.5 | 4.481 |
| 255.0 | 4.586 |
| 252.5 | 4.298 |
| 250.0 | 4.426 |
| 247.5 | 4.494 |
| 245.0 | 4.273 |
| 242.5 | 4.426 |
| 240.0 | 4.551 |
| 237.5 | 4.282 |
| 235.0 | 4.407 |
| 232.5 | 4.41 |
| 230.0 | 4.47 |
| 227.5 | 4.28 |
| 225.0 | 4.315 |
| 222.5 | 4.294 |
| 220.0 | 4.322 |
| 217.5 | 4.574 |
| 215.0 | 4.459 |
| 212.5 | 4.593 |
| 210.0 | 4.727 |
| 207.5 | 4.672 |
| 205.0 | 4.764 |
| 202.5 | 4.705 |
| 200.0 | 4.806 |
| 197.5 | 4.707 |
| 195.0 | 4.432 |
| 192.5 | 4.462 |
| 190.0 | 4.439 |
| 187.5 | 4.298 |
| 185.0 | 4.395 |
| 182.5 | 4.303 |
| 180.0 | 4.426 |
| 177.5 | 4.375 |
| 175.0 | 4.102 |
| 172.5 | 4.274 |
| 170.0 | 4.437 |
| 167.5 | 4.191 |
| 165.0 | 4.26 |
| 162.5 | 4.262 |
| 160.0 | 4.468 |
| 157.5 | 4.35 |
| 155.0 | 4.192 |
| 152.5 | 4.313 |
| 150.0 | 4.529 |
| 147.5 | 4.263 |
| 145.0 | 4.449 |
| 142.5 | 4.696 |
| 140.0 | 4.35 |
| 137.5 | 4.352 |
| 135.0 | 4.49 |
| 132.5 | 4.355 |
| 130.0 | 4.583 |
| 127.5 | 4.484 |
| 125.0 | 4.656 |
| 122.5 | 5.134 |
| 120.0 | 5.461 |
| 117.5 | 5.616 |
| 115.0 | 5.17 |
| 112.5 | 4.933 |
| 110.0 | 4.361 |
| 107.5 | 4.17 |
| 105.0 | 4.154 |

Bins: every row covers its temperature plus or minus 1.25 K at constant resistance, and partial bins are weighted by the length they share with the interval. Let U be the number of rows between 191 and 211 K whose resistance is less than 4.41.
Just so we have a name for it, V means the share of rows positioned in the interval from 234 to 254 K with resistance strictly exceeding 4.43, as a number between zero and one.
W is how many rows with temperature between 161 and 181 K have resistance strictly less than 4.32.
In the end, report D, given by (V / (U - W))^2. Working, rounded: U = 0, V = 0.25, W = 5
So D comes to 0.00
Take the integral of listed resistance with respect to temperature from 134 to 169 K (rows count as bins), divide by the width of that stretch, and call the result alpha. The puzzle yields 4.37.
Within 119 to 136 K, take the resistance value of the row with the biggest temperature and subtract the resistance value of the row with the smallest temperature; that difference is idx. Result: -1.0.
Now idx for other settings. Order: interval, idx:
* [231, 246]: -0.1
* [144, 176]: -0.3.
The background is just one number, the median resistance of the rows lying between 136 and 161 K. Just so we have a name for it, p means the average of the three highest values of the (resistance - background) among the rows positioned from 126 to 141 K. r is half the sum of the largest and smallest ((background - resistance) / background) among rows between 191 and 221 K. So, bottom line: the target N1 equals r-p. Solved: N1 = -0.22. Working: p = 0.2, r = -0.049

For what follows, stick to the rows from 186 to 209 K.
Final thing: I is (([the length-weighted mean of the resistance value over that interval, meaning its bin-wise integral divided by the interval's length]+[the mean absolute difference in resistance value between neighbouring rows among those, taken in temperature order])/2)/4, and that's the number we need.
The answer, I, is 0.586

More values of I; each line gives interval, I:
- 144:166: 0.563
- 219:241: 0.557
